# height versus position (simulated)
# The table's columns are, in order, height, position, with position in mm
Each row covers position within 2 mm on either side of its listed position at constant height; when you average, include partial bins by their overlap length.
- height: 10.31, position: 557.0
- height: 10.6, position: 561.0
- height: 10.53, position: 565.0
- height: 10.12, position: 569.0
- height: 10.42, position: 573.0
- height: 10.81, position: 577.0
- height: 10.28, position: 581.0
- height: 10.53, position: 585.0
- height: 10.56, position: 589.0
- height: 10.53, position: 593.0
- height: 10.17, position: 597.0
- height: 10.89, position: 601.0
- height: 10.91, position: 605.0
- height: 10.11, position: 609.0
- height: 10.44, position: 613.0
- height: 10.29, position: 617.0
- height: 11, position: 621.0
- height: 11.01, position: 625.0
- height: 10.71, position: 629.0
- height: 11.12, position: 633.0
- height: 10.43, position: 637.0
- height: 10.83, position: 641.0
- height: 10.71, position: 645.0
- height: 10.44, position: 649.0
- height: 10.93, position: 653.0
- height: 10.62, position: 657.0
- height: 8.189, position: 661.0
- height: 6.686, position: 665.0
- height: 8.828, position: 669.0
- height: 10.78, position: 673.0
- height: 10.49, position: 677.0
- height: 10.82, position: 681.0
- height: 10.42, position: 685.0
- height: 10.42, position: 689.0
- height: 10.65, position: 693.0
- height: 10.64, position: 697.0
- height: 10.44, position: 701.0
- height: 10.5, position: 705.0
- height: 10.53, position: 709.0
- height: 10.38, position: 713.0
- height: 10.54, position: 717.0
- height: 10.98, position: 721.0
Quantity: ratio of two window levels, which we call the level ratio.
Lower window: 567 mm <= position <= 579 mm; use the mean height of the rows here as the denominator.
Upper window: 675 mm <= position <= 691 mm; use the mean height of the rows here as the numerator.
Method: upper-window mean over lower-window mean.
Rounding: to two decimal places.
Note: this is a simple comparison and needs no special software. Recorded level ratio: 1.01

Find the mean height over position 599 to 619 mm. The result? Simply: 10.5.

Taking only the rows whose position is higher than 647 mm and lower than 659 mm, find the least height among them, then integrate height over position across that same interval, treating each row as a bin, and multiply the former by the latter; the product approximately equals 1336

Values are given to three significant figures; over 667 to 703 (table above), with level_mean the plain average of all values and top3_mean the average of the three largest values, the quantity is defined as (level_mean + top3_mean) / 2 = 10.6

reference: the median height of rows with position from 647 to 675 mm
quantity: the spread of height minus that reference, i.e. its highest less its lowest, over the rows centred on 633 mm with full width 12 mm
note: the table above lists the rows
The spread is 0.69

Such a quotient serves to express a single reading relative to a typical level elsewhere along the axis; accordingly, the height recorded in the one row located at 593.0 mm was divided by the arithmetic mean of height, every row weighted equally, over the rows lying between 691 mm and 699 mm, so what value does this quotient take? 0.99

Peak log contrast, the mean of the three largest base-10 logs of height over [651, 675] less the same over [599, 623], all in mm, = -0.006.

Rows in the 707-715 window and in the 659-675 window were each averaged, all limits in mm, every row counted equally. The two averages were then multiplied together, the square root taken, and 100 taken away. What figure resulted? -90.5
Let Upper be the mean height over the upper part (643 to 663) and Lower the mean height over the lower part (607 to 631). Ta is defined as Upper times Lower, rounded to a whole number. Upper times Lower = 108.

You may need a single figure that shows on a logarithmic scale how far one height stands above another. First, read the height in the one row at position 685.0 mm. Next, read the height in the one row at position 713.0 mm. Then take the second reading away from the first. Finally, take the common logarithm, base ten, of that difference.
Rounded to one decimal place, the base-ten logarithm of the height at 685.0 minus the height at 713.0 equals -1.4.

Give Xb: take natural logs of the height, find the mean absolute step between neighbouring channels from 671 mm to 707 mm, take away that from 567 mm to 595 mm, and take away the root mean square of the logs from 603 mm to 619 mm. -2.35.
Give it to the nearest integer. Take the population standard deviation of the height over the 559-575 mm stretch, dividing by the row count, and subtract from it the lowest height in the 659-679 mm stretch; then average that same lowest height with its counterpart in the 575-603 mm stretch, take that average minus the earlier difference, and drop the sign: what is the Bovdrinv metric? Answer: 15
